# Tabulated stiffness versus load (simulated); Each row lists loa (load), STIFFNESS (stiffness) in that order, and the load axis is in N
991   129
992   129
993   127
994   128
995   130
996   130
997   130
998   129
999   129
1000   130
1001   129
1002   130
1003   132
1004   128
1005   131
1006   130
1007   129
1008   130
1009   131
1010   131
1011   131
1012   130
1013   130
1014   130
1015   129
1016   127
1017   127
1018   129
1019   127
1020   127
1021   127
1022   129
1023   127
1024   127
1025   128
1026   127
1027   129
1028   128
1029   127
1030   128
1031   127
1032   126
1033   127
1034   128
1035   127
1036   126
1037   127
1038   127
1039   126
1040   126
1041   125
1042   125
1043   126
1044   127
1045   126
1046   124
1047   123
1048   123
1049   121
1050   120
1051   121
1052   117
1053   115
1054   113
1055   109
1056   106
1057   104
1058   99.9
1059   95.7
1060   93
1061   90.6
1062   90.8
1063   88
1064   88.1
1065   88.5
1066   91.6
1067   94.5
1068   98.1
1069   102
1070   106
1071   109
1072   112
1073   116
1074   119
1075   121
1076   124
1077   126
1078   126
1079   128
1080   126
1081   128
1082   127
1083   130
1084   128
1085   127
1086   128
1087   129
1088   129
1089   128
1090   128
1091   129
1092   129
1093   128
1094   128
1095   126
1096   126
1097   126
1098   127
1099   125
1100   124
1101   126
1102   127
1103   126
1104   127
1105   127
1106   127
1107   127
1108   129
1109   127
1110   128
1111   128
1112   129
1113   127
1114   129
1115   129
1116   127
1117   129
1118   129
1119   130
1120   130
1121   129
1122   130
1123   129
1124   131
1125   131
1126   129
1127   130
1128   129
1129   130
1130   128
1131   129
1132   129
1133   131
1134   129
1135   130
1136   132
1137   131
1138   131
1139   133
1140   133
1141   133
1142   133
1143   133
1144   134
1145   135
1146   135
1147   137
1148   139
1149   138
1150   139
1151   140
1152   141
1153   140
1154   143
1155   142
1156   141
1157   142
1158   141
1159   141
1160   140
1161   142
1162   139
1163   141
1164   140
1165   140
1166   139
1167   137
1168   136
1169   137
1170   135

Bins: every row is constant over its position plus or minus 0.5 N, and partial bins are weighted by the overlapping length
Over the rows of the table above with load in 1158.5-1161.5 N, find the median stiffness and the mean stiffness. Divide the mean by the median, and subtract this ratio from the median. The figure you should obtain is 140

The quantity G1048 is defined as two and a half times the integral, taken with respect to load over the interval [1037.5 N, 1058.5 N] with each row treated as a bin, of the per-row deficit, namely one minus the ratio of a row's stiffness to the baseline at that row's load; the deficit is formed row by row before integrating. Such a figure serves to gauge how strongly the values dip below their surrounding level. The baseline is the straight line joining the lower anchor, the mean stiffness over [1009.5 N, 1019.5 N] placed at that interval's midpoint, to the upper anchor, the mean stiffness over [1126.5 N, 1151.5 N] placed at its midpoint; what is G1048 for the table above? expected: 4.4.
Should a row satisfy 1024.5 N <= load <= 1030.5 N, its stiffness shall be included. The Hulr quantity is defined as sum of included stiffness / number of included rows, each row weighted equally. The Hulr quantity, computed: 128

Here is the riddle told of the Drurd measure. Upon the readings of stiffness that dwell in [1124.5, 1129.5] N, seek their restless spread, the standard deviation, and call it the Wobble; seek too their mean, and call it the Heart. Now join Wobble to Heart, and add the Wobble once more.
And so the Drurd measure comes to 131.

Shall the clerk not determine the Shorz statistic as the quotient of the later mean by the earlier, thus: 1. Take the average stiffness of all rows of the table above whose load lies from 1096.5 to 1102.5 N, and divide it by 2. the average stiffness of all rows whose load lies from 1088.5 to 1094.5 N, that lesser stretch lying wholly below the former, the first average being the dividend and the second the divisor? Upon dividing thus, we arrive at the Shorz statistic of 0.98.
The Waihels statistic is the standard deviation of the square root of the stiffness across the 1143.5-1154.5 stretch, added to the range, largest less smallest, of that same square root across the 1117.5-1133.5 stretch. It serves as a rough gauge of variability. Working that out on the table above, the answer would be 0.25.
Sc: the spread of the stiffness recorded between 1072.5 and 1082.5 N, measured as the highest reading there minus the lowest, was 12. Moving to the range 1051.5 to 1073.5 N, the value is 29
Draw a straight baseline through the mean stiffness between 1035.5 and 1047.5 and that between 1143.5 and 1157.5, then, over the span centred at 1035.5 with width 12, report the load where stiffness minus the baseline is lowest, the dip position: 1041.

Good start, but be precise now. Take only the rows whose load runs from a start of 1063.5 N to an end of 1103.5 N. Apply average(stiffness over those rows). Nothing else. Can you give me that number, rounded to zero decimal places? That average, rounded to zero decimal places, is 120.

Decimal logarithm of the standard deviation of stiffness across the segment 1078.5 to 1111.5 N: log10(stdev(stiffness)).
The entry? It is 0.11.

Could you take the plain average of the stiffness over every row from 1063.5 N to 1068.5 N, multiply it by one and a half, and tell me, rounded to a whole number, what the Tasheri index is 138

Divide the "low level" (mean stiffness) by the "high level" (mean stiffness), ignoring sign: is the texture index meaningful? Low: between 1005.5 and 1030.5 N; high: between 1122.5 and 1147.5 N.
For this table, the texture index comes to 0.98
